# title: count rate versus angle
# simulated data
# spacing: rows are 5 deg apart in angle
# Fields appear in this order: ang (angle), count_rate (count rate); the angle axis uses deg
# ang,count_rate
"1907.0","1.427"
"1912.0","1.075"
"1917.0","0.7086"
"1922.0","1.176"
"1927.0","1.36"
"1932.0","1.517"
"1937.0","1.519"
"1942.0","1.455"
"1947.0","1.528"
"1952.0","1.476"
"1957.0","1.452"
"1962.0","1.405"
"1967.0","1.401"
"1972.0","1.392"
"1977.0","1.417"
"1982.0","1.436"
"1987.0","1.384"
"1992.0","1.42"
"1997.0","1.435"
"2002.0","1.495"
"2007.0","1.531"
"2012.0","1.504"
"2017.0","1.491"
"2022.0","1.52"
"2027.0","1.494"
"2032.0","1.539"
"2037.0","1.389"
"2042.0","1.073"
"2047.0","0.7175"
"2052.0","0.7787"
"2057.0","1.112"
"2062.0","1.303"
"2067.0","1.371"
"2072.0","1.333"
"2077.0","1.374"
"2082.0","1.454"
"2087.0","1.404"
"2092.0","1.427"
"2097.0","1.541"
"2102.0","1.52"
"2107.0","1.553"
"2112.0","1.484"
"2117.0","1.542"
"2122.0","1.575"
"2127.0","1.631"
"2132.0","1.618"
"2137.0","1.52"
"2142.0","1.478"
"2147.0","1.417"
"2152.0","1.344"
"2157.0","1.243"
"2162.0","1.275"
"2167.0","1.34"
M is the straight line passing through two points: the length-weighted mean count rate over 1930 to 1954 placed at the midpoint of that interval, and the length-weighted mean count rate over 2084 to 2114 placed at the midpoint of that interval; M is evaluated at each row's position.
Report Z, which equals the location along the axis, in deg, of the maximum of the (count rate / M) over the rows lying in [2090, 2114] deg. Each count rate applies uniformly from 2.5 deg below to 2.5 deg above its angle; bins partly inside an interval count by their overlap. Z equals 2107.0 deg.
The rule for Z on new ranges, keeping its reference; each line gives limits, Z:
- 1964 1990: 1982.0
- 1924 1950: 1947.0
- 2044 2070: 2067.0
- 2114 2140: 2127.0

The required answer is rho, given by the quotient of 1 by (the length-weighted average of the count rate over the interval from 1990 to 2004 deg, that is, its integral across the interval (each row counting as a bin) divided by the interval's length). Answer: 0.69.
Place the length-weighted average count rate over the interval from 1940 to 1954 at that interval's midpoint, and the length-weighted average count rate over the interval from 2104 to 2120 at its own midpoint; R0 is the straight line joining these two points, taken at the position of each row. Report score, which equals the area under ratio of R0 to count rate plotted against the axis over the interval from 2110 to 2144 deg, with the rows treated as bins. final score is 33.6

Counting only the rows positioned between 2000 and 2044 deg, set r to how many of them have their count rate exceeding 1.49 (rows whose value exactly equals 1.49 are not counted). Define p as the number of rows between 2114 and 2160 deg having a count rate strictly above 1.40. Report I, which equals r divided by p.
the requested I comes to 1.00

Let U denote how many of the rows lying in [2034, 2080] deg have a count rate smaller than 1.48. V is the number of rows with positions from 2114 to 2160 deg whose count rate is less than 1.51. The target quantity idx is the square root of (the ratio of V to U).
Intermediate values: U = 9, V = 4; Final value 0.7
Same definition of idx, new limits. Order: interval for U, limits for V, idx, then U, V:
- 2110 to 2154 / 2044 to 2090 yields 1.7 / 3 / 9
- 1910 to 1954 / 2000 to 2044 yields 1.0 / 6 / 6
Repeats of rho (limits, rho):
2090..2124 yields 0.66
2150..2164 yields 0.78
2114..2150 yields 0.65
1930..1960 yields 0.67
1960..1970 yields 0.71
